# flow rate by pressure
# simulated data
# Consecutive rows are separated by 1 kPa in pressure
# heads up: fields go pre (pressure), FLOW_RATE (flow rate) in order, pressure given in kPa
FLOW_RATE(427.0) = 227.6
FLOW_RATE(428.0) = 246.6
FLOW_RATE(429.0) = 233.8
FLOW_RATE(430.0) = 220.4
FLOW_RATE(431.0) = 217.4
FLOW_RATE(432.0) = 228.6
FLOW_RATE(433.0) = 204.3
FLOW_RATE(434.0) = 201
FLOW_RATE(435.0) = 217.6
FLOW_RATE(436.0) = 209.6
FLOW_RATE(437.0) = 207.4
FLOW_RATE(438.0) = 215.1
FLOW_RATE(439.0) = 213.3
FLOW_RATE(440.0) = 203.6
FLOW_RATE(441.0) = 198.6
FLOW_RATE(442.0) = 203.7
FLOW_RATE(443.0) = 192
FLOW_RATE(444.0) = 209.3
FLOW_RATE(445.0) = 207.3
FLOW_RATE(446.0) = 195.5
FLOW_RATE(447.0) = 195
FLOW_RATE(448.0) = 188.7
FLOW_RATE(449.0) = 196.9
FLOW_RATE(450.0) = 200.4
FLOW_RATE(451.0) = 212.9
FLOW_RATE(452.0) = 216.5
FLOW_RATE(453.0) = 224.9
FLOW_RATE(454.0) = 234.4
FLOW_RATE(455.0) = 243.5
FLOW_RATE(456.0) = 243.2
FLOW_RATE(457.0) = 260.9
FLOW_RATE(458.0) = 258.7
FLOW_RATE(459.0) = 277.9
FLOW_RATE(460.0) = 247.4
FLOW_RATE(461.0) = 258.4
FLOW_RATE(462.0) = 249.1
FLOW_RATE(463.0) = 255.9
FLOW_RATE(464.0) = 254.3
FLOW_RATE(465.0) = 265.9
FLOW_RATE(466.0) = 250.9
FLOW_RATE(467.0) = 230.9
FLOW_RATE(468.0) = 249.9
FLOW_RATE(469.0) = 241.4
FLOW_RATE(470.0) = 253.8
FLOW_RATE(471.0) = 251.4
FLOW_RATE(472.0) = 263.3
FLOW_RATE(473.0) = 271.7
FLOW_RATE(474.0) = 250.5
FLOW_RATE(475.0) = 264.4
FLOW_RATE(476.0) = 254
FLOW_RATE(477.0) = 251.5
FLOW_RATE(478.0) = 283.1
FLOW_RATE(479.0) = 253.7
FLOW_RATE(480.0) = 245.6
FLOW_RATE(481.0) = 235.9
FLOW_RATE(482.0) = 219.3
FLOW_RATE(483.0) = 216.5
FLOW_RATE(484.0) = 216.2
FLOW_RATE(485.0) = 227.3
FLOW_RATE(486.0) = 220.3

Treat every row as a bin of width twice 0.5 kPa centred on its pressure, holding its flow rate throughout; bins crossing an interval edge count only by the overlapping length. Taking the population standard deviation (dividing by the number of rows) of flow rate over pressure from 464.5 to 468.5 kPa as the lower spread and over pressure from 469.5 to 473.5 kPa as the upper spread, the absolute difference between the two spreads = 4.4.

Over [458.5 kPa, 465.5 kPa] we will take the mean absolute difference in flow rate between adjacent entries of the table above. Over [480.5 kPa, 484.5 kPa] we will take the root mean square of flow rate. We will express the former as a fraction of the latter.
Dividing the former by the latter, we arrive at 0.053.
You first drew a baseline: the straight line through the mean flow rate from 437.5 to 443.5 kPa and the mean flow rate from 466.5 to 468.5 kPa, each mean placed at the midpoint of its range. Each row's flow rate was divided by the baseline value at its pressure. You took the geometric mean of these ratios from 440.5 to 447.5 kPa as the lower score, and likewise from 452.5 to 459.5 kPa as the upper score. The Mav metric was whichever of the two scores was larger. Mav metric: 1.10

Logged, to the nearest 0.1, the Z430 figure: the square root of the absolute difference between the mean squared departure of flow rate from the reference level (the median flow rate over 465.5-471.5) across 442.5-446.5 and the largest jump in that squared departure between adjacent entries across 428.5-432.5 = 43.2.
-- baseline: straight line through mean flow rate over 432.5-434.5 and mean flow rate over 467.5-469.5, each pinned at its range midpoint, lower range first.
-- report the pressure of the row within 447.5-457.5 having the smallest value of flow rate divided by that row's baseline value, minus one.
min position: 448.0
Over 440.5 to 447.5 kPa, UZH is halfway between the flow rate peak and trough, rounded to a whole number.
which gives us 201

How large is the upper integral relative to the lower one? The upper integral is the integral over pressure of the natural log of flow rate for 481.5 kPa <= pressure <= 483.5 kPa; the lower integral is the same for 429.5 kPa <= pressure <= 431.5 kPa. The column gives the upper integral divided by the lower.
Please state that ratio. 1.00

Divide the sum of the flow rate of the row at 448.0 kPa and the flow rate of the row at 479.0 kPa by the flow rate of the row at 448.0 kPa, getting 2.34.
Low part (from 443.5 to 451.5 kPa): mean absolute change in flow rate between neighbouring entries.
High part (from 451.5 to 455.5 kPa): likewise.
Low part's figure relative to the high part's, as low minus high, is -3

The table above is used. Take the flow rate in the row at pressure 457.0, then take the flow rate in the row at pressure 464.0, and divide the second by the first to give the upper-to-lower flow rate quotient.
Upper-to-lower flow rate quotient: 0.97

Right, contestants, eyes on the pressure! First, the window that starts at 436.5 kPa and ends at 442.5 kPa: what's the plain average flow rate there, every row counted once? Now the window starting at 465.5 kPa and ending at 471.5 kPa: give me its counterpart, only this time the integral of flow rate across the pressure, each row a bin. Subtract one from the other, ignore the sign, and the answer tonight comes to 1271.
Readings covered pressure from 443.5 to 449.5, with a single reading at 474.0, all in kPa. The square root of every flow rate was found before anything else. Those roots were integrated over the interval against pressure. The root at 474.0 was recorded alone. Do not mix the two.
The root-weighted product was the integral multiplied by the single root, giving 1339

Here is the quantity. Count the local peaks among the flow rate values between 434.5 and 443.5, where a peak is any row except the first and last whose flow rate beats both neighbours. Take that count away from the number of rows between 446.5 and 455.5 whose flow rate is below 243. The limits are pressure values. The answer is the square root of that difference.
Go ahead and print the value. 2.4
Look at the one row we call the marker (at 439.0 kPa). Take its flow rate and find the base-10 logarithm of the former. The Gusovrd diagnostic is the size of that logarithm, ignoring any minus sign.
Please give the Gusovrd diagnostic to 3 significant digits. 2.33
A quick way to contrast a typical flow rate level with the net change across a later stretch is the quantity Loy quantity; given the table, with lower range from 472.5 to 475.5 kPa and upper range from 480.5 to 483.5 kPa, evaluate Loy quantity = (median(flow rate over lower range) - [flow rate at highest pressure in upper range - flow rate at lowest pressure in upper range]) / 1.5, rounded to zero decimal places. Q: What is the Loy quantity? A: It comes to 189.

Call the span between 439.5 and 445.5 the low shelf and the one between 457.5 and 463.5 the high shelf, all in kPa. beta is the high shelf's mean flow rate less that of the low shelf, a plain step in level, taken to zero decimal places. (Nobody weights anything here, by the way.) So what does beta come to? 55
